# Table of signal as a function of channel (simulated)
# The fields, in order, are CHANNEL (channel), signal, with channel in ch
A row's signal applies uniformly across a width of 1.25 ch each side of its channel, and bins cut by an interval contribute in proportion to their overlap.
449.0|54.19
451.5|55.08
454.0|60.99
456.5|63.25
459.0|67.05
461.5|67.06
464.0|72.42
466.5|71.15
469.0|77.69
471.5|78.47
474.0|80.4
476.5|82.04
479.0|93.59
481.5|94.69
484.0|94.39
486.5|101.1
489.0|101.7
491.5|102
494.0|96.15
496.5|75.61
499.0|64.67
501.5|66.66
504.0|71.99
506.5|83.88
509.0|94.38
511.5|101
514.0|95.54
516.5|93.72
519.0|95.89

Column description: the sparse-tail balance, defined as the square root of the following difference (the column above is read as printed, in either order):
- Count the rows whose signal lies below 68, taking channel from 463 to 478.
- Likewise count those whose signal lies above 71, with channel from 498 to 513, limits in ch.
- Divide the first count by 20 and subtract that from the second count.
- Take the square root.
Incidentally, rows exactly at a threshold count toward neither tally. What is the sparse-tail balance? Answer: 2.00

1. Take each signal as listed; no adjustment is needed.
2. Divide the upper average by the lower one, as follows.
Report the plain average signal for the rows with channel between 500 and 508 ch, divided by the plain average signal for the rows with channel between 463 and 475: 0.98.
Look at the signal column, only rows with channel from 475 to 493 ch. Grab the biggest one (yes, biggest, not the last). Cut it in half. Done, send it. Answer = 51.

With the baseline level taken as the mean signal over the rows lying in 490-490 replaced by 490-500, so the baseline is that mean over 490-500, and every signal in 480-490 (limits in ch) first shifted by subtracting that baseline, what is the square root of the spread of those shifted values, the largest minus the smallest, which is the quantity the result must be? 2.7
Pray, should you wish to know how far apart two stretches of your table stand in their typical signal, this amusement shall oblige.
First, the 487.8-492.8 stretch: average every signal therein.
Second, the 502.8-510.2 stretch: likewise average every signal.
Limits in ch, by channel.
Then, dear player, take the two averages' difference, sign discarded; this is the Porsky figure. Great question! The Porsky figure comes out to 18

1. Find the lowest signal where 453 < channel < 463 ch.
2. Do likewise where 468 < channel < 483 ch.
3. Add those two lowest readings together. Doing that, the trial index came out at 139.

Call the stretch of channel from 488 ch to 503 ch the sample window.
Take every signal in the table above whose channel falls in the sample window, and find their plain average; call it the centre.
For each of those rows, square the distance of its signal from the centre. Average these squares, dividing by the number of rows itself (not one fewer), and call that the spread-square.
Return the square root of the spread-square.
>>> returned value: 16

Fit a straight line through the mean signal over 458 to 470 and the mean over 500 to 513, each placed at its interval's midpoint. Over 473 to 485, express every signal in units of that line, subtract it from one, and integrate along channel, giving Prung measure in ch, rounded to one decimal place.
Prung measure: -2.2 ch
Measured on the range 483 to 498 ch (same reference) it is -3.1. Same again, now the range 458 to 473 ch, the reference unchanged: -0.2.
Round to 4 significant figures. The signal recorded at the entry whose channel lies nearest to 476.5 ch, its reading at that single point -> 82.04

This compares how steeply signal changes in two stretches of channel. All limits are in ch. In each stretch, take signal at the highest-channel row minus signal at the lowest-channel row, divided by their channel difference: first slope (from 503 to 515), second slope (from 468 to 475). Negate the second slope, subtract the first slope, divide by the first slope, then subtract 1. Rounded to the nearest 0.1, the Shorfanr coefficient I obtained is -2.2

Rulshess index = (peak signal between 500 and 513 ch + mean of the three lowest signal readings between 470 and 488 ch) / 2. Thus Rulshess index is 91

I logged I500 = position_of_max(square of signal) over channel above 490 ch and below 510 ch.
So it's 491.5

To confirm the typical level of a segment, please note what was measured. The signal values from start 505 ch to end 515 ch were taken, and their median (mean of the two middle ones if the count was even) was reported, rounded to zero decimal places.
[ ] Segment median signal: 95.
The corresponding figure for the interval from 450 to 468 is 67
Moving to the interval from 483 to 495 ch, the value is 101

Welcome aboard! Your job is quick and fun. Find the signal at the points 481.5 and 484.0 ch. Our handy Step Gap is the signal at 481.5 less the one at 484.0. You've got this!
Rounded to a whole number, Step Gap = 0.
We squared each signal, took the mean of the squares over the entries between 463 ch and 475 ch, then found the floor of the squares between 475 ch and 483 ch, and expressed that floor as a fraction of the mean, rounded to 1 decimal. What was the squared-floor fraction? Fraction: 1.2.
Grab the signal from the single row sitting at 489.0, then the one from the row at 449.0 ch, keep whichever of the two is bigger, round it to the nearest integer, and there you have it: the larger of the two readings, 102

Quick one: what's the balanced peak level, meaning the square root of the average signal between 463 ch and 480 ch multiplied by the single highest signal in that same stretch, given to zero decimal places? 86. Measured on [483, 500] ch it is 96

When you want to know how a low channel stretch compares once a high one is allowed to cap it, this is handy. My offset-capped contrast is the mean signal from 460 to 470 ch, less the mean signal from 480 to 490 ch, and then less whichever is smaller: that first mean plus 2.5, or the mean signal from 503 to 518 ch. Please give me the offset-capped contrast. -100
